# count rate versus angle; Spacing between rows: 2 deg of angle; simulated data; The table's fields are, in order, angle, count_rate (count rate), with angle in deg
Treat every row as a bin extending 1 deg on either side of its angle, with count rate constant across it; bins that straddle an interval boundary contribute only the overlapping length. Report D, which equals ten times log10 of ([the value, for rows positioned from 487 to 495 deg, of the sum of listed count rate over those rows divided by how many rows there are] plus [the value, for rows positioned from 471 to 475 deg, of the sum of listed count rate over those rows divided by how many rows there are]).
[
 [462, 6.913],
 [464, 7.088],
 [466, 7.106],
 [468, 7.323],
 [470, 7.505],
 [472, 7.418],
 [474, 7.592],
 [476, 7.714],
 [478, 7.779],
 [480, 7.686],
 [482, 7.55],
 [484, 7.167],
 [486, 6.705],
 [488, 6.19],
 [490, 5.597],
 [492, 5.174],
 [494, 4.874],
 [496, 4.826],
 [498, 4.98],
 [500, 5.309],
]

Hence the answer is 11.1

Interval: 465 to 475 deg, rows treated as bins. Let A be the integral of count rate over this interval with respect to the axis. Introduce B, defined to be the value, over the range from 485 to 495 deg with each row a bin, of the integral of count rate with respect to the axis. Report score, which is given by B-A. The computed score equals -17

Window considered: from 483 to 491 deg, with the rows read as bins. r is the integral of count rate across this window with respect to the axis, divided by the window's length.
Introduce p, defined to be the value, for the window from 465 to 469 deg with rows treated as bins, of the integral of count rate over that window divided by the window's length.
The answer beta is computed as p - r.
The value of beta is 0.8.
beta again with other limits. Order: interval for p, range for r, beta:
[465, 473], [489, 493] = 2.0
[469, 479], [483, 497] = 1.8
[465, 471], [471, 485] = -0.2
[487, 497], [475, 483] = -2.4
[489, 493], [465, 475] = -2.0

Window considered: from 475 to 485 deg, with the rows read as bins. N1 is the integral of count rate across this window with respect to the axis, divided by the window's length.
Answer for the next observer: 7.6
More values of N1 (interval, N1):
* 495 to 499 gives 4.9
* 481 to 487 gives 7.1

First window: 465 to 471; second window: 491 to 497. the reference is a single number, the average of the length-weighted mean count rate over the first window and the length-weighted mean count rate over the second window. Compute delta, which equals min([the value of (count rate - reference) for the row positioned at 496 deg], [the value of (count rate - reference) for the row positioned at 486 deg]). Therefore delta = -1.31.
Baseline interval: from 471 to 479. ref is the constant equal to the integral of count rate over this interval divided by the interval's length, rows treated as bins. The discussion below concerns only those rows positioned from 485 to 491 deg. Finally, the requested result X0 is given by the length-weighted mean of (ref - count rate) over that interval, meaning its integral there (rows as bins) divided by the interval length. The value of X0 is 1.5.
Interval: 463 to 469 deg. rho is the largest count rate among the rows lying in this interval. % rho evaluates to 7.323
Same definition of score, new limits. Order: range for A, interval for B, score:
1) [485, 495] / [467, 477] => 18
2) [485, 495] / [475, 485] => 19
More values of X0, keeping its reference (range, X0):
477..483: 0.0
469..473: 0.2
